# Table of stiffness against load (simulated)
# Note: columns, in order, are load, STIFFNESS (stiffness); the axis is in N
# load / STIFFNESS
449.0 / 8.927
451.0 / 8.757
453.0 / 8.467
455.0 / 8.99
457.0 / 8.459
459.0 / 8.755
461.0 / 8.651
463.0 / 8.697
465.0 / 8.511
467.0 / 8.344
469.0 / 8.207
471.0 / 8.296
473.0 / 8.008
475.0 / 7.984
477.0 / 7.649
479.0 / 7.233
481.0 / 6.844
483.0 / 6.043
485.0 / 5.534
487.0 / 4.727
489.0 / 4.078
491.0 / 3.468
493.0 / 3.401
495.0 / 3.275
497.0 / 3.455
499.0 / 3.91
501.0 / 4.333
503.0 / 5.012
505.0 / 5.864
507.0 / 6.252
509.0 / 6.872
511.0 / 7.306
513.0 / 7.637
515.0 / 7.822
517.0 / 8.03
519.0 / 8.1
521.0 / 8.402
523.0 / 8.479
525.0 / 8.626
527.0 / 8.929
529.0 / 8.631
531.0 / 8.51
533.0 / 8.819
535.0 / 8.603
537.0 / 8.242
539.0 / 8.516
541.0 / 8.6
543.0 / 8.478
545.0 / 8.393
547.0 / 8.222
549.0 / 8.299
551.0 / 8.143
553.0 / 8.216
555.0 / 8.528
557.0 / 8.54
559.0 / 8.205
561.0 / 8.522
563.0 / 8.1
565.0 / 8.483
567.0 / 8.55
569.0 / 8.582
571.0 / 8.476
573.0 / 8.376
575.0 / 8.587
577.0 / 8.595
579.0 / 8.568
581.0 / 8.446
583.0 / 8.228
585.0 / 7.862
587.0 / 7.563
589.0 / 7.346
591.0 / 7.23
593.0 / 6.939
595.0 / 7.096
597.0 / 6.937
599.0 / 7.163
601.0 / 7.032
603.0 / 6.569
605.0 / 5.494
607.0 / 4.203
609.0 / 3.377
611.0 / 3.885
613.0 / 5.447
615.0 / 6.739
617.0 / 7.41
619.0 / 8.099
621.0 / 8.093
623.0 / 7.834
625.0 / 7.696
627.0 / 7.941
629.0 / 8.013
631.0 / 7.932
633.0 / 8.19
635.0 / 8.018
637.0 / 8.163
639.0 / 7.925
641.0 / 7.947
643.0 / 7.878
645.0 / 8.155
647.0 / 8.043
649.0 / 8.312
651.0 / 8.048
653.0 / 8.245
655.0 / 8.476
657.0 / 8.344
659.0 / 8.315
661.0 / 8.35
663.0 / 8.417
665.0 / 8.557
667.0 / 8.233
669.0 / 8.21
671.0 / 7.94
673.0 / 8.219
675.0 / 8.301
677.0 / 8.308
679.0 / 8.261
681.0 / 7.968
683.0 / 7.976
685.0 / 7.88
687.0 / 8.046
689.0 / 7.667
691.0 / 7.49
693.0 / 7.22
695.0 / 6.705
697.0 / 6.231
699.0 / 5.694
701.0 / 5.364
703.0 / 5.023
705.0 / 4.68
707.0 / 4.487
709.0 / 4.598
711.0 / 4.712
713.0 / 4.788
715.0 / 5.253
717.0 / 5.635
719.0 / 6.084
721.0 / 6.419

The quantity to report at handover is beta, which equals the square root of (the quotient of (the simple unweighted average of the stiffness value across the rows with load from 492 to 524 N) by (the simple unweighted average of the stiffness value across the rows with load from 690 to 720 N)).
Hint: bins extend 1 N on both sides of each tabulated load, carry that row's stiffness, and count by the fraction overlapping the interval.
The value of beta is 1.05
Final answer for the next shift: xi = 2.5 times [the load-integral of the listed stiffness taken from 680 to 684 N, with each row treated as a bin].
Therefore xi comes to 80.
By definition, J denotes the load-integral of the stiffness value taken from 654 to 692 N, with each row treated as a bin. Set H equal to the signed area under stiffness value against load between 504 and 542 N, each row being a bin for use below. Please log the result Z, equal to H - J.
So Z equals -5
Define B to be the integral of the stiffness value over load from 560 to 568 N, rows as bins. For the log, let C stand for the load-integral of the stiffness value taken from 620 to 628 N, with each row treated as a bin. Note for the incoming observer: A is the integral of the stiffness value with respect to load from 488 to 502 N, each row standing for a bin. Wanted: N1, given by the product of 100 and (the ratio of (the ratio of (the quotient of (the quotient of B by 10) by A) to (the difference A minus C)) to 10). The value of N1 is -0.12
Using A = 52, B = 67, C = 63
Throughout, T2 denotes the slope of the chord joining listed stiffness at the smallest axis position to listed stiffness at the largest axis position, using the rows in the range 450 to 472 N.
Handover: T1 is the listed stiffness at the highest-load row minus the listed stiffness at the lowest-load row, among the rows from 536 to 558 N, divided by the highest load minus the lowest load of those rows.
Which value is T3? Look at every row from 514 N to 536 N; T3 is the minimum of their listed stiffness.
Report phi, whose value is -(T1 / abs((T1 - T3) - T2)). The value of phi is -0.002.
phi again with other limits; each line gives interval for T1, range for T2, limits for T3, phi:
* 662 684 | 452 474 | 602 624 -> 0.007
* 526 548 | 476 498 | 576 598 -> 0.005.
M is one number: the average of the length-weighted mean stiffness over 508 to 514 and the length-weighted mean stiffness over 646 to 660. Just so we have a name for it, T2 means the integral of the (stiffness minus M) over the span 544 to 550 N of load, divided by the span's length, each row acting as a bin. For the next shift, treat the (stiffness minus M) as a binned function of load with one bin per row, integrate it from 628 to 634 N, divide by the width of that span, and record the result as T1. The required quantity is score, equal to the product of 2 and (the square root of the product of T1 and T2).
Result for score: 0.78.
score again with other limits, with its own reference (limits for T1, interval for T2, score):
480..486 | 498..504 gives 4.66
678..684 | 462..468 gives 0.96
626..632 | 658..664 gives 0.69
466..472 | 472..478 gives 0.49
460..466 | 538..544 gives 1.62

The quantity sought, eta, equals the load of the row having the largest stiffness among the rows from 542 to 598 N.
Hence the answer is 577.0 N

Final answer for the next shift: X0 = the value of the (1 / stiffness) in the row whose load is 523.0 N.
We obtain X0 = 0.118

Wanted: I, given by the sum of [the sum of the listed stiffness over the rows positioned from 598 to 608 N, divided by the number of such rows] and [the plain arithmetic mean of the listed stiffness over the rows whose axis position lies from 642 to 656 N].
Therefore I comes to 14.3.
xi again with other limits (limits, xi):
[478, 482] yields 70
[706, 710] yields 45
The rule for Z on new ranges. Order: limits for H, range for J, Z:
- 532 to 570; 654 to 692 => 10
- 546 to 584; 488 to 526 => 91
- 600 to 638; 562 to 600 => -42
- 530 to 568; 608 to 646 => 42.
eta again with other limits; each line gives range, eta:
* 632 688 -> 665.0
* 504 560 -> 527.0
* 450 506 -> 455.0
